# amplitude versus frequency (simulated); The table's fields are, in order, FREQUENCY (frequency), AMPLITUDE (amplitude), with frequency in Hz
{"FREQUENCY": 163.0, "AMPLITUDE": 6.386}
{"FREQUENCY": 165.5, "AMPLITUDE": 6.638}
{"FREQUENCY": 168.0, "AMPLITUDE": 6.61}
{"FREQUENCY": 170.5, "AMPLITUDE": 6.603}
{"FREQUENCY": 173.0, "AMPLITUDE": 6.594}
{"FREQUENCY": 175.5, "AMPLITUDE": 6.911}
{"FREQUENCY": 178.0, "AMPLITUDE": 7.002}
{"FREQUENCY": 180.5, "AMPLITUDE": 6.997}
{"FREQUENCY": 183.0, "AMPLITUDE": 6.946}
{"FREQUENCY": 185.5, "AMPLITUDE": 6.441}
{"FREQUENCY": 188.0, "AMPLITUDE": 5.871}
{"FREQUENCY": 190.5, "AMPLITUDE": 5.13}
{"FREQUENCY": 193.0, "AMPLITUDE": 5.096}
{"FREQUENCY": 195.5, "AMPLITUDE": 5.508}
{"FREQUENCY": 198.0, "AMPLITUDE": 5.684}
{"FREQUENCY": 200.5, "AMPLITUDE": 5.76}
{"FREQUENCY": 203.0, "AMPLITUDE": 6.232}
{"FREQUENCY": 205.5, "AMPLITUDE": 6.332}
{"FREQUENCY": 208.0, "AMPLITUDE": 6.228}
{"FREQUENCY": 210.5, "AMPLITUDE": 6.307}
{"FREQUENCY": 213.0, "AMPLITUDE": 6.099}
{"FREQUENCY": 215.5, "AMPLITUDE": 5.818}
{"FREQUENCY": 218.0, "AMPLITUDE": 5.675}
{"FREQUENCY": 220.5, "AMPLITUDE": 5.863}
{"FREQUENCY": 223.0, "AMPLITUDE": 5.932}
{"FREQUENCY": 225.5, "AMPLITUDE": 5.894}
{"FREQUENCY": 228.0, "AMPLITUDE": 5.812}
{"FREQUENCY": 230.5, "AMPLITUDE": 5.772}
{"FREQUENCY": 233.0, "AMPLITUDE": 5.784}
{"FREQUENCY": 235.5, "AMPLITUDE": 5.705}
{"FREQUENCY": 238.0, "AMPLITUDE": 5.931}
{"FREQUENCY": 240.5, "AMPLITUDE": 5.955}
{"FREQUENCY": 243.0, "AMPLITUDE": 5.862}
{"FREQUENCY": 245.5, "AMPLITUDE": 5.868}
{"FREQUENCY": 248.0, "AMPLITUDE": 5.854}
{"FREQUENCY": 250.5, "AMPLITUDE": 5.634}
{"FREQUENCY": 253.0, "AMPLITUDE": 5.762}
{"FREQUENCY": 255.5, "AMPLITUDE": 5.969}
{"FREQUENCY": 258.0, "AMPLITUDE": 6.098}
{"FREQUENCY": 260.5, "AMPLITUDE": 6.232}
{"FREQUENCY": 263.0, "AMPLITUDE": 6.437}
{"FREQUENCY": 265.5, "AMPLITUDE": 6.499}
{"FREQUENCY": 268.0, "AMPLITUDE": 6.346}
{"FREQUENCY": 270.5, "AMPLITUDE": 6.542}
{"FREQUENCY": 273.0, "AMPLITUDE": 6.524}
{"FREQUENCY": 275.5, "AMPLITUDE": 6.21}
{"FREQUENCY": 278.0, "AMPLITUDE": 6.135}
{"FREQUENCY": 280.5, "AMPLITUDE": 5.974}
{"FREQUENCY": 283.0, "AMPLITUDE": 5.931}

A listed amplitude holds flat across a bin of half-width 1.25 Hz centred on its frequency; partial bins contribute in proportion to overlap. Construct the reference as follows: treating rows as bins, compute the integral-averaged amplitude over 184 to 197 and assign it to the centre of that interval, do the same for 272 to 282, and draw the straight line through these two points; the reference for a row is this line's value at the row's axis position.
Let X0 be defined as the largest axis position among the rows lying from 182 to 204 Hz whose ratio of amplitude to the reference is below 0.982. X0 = 195.5 Hz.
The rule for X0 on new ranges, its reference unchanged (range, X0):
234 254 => 253.0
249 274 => 253.0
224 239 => 235.5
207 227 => 218.0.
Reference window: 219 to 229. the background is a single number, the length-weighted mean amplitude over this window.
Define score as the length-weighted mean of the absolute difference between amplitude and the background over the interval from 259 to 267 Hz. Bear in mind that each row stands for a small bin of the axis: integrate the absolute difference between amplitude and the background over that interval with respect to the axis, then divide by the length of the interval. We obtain 0.51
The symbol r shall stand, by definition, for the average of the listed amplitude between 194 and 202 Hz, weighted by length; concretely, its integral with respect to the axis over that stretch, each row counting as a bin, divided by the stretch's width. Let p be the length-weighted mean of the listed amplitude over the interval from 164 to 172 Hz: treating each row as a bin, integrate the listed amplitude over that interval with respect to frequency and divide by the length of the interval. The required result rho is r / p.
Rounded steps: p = 6.61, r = 5.7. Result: 0.86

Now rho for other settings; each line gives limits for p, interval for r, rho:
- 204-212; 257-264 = 1.00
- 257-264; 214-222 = 0.93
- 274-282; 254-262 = 1.00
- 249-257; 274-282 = 1.05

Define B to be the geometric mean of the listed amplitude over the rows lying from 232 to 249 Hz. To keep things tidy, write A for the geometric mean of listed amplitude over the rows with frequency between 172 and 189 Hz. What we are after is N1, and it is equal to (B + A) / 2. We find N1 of 6.26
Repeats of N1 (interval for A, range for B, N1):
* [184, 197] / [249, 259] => 5.73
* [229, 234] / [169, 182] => 6.30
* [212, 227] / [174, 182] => 6.42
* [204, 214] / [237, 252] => 6.05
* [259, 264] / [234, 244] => 6.10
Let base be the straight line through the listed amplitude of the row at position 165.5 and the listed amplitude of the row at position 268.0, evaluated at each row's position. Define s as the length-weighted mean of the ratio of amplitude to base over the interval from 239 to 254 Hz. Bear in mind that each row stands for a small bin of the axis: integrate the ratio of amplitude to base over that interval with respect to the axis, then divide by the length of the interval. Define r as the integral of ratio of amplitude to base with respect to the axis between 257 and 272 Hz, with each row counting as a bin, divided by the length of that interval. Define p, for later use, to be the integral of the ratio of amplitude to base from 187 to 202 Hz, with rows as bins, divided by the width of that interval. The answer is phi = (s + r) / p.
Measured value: 2.272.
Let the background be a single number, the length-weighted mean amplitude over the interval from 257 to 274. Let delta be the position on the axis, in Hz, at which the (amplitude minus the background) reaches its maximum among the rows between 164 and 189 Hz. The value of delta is 178.0 Hz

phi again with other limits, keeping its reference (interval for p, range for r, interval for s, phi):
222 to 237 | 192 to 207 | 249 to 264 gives 2.028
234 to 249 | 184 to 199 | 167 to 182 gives 2.067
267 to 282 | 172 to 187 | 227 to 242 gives 1.950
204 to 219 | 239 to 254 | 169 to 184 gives 2.079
